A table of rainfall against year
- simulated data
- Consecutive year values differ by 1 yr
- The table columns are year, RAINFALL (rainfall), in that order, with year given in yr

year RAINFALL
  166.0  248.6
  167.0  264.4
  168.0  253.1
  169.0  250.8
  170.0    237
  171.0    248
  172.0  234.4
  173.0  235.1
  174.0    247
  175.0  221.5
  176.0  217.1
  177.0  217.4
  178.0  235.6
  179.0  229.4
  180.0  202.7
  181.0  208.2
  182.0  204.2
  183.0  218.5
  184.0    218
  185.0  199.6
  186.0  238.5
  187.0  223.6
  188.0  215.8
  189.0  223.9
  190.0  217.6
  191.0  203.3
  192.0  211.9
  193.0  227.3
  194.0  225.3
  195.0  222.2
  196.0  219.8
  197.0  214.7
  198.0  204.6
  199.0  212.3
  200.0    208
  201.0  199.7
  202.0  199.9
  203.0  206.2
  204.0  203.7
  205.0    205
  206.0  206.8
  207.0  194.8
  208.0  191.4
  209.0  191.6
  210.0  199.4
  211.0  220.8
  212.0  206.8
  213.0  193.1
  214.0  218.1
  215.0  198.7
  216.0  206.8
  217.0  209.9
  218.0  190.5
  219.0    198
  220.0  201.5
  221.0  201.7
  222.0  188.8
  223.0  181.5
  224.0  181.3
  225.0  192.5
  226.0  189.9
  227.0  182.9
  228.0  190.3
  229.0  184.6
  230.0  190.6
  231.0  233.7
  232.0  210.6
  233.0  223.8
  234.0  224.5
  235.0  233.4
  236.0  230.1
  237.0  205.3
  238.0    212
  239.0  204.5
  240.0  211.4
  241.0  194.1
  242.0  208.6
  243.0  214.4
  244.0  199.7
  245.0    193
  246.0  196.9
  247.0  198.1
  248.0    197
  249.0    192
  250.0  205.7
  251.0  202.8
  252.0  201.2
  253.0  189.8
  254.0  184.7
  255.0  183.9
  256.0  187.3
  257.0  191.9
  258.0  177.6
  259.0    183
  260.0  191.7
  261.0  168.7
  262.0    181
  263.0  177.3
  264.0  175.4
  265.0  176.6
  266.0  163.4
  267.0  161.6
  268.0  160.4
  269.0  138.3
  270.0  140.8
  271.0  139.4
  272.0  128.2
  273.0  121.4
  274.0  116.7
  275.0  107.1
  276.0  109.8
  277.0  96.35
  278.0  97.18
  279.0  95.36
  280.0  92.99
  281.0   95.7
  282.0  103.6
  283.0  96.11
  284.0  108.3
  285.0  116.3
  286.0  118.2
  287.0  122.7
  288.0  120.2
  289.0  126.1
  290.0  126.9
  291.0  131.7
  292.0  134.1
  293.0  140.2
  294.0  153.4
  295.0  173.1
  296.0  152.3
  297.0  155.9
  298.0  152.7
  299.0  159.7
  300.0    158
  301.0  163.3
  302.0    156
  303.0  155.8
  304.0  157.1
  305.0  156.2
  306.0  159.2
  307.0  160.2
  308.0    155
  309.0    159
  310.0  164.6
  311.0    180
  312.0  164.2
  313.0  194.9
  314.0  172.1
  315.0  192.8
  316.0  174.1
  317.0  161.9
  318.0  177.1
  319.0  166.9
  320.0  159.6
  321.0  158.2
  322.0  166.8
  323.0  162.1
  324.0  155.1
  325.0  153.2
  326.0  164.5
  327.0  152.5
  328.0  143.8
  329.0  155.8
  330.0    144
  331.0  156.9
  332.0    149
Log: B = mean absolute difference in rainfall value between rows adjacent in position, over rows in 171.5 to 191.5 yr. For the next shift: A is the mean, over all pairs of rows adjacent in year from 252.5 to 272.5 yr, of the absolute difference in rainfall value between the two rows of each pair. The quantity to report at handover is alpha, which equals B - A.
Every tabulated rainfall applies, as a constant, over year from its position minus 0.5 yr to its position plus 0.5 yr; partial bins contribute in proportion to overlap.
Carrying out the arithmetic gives 4.7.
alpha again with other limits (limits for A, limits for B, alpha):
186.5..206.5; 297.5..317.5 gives 3.3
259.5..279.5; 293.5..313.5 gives 0.9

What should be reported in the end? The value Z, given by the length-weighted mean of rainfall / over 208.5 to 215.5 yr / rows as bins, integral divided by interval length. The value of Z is 204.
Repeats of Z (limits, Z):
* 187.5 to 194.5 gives 218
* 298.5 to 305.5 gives 158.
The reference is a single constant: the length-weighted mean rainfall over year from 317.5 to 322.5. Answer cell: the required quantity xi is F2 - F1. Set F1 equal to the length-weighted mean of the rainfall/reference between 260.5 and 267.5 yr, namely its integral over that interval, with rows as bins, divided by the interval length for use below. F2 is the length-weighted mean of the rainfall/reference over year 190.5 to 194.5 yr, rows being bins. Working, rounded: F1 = 1.04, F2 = 1.31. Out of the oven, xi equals 0.27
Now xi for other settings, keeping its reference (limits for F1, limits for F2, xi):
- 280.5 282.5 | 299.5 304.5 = 0.35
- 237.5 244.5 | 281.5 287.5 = -0.58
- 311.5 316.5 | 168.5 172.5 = 0.38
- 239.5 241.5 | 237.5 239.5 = 0.03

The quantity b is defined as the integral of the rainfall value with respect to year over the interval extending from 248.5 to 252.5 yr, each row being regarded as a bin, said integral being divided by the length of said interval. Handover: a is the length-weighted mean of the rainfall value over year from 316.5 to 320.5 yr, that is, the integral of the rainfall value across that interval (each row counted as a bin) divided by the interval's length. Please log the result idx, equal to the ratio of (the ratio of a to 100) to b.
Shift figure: 0.0083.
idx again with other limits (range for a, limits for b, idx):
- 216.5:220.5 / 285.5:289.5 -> 0.0164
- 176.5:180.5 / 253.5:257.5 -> 0.0118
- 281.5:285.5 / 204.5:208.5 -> 0.0053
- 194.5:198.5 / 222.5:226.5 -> 0.0116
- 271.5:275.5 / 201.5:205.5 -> 0.0058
